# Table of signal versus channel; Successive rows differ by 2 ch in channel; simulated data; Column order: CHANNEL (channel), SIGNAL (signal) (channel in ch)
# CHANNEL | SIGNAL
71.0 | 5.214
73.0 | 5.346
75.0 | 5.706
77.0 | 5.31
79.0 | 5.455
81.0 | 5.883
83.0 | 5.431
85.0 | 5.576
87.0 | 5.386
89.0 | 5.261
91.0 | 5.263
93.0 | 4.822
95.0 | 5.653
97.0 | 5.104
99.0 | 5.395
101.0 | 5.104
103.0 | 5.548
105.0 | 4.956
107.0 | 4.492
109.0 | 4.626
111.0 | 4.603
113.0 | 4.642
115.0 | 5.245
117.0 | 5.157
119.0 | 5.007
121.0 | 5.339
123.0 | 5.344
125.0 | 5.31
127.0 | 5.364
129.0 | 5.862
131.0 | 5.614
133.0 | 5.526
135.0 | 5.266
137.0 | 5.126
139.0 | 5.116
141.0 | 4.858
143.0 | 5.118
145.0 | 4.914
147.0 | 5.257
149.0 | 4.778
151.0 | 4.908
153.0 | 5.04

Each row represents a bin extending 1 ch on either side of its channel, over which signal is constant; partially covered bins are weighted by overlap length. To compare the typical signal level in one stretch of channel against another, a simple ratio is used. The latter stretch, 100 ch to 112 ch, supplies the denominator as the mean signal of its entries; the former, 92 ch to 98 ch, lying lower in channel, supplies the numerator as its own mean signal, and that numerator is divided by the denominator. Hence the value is 1.06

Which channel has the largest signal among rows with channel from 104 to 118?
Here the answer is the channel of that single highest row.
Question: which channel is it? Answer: 115.0 ch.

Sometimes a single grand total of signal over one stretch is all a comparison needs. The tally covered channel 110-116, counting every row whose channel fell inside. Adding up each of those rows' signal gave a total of 14.5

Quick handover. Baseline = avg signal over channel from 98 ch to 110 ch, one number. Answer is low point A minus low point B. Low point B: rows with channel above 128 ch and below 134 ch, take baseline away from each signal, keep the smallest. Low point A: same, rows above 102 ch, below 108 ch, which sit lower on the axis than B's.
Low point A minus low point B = -1.0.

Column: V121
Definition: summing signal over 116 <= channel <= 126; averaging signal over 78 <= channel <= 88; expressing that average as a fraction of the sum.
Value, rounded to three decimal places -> 0.212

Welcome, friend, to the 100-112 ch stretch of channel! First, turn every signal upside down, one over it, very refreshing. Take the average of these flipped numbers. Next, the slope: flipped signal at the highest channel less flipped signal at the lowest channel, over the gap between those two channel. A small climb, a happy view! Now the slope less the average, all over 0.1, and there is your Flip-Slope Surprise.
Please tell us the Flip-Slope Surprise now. -2.04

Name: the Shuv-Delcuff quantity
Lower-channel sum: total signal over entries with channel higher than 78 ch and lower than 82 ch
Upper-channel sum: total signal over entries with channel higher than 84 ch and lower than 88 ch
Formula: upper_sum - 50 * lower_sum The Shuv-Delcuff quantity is -556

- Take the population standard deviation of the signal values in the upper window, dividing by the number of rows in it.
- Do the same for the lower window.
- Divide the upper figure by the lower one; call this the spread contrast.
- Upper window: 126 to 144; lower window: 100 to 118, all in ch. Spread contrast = 0.86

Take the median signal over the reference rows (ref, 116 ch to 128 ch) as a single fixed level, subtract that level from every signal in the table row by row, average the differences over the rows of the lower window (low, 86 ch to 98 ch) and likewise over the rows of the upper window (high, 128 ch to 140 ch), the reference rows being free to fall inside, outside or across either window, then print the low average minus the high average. -0.2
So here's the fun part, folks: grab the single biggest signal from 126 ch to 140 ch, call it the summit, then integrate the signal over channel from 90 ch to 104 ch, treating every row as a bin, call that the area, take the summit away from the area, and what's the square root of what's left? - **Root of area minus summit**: 8.2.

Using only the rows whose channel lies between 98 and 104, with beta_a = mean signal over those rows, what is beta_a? 5.35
